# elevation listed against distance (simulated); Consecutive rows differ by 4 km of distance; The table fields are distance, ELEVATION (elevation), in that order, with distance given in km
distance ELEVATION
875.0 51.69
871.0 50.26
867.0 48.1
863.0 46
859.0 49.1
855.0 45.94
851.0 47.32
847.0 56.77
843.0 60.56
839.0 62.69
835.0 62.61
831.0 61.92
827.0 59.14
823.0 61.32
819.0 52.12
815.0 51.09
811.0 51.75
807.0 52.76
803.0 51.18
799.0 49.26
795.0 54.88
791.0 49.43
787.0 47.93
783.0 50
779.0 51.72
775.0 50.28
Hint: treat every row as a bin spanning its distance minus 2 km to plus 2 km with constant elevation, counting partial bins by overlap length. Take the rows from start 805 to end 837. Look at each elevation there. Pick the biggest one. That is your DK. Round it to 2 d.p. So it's 62.61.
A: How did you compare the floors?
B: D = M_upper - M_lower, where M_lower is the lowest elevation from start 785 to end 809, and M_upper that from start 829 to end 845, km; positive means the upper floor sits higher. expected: 13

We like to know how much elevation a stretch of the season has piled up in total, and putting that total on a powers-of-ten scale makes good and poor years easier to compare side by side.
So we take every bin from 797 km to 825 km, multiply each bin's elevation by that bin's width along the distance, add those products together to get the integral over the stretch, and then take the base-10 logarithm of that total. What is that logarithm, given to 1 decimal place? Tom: 3.2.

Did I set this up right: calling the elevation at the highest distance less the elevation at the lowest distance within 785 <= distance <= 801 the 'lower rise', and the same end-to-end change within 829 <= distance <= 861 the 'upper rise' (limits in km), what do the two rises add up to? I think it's -11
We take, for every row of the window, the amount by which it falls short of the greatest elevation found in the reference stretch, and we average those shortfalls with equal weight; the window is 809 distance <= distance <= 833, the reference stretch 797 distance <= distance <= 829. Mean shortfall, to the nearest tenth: 5.1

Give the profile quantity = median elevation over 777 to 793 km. 50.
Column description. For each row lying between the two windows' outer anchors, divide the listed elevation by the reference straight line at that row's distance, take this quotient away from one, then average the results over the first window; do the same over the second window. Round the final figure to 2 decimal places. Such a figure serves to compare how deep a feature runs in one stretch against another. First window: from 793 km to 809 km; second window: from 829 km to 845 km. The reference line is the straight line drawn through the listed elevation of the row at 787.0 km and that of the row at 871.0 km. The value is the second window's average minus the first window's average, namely -0.18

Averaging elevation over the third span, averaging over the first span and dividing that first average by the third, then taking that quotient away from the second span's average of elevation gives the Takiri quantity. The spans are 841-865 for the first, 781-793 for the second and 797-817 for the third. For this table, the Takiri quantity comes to 48.1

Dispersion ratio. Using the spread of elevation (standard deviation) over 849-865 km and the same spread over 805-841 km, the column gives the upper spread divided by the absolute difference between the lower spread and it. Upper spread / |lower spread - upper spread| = 0.4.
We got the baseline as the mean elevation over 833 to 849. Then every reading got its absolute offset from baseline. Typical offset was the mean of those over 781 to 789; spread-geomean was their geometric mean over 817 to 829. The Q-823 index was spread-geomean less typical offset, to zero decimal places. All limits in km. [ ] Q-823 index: -10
